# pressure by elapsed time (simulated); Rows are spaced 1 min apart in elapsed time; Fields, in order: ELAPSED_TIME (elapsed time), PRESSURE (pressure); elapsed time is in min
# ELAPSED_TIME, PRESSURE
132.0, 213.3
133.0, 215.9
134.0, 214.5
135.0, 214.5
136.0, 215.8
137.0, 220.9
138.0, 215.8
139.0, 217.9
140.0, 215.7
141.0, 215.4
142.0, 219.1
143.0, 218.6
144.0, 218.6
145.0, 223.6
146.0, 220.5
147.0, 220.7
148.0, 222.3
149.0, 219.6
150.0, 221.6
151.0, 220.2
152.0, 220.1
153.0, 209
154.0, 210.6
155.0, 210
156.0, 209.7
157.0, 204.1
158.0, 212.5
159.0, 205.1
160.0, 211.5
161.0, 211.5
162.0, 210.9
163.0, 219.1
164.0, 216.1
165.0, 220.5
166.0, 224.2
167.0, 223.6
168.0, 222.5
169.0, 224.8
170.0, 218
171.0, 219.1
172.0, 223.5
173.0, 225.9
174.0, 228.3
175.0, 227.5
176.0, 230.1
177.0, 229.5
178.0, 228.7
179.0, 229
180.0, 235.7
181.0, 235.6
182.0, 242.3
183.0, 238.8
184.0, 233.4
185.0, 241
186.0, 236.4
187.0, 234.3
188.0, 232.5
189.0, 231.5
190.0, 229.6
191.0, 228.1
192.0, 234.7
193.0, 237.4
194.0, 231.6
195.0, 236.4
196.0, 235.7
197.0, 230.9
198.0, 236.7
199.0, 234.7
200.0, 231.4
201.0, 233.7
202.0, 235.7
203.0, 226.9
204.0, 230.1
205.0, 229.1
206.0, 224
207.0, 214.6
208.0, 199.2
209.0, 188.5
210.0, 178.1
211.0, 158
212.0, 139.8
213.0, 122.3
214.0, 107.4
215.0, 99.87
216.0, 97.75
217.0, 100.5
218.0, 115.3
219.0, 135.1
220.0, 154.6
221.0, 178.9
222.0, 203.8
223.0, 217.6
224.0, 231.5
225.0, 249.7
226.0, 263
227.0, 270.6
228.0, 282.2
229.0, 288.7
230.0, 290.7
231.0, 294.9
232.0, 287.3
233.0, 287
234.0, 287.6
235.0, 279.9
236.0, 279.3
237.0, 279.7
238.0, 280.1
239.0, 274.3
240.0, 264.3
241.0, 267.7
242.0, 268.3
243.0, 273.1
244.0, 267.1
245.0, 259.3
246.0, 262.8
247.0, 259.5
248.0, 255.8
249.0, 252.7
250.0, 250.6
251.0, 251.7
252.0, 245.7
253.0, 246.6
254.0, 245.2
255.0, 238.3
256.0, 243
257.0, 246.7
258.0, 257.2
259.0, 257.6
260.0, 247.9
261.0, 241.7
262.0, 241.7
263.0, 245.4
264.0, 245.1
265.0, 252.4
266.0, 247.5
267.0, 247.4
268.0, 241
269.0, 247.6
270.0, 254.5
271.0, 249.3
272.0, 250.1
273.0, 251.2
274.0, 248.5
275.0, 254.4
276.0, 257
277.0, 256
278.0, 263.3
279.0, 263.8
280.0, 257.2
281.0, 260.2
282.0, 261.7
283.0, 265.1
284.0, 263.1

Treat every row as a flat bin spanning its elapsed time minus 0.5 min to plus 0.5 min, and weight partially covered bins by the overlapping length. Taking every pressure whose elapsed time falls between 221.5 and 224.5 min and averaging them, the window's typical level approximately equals 218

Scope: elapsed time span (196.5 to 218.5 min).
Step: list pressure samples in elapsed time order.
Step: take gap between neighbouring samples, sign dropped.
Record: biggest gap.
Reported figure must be 20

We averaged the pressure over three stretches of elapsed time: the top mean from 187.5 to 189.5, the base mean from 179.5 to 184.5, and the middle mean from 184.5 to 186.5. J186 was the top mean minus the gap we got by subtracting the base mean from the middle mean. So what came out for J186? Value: 230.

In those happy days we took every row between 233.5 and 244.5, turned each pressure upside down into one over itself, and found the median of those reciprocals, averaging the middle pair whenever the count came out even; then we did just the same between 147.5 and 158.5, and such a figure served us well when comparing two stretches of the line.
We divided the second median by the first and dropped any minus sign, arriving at 1.29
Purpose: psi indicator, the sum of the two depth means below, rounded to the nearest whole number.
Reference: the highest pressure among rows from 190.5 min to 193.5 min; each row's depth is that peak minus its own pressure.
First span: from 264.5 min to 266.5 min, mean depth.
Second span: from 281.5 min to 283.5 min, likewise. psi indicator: -39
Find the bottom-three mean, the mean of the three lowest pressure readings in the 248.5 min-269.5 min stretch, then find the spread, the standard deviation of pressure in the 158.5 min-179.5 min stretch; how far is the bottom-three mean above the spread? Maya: 233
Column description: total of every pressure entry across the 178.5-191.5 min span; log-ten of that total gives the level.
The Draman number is 3.48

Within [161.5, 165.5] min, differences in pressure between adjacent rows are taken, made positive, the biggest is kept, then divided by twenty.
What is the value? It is 0.4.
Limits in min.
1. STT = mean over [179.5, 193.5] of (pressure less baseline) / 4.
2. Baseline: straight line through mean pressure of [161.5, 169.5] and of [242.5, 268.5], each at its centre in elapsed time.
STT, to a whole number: 2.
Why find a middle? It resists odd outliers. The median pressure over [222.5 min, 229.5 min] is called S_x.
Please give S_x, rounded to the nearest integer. 263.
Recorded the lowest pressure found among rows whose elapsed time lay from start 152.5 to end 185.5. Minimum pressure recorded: 204.1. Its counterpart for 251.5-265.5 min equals 238.3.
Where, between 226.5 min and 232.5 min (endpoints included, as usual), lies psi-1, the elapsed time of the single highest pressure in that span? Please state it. 231.0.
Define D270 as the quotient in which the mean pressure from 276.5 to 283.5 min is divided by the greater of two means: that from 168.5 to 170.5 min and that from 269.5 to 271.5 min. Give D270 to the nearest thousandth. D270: 1.036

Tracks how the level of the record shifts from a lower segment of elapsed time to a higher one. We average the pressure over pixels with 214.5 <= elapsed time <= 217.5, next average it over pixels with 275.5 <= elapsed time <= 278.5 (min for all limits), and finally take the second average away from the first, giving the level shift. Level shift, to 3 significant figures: -159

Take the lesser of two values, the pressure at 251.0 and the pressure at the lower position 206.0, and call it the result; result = 224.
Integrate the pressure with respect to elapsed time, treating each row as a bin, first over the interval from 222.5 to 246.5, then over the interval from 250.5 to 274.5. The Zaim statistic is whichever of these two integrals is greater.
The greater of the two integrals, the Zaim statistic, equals 6507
